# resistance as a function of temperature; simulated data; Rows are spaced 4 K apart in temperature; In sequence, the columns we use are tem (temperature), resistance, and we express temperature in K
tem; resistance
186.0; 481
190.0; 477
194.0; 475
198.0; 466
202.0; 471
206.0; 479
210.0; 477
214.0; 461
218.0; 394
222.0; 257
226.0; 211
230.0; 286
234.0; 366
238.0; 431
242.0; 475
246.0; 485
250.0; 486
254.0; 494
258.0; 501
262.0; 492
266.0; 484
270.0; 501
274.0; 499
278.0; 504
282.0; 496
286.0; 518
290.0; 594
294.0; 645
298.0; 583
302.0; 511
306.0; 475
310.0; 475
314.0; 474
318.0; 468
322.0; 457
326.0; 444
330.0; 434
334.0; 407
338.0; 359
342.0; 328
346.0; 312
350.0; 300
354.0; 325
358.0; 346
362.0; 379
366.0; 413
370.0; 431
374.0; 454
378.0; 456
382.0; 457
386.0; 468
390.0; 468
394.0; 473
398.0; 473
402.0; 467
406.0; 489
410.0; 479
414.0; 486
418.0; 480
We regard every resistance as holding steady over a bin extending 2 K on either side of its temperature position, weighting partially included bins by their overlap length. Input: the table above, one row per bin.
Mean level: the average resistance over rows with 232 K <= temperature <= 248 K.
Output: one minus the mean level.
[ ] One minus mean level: -438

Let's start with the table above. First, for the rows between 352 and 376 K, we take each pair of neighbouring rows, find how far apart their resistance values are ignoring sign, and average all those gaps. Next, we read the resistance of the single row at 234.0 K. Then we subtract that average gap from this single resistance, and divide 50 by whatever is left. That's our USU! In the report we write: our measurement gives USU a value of 0.147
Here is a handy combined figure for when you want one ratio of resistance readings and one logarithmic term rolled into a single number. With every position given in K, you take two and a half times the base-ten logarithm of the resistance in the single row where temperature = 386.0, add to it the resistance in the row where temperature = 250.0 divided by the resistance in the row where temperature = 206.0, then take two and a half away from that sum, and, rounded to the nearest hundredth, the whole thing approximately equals 5.19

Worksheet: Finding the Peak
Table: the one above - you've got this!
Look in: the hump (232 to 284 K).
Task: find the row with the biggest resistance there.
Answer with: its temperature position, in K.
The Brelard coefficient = 278.0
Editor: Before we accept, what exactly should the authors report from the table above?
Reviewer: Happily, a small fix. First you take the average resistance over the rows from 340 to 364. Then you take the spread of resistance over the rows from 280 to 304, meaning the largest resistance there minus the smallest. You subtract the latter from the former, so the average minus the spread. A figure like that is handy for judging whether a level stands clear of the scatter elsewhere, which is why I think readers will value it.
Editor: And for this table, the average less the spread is 183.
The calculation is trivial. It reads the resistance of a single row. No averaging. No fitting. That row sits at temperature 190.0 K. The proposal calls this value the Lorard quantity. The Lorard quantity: 477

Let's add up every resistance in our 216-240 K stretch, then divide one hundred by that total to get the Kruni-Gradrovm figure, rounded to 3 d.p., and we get 0.051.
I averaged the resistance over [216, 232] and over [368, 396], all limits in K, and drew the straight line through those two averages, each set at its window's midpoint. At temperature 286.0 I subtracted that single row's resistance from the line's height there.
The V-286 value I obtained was -164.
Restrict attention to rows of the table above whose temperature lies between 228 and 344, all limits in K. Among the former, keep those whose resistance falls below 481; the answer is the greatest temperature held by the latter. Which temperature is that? 342.0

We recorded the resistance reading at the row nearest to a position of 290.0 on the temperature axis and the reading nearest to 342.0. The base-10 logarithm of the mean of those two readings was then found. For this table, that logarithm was 2.66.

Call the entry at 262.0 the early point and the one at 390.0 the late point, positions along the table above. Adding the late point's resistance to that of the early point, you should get 960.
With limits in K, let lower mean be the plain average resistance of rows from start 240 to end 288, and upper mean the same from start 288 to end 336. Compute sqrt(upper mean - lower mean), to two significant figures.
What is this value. 1.6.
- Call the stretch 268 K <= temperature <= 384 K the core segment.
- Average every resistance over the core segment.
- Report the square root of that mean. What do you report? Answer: 21.2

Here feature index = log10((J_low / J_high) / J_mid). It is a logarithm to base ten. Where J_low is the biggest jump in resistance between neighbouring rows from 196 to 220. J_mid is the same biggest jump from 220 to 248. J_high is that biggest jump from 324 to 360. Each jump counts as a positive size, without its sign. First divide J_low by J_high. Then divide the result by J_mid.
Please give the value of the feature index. -1.8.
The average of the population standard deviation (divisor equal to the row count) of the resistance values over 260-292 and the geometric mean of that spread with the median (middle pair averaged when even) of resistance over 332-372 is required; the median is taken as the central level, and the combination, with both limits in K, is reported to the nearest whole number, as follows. 70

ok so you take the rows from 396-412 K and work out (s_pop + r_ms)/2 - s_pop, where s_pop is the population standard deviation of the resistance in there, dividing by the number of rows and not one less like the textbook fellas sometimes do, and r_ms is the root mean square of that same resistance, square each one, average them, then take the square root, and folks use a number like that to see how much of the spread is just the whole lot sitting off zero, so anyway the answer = 234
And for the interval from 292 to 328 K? 222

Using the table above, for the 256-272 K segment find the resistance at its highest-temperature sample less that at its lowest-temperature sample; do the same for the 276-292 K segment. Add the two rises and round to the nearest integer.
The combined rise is 90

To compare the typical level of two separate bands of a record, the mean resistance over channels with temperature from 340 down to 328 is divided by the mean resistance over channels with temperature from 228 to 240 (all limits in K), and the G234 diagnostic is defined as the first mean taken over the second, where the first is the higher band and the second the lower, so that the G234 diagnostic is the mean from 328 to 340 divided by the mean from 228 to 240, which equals 1.11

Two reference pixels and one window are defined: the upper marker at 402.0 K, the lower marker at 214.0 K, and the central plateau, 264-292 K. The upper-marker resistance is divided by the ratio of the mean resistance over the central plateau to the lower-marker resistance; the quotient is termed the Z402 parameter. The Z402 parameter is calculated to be 419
